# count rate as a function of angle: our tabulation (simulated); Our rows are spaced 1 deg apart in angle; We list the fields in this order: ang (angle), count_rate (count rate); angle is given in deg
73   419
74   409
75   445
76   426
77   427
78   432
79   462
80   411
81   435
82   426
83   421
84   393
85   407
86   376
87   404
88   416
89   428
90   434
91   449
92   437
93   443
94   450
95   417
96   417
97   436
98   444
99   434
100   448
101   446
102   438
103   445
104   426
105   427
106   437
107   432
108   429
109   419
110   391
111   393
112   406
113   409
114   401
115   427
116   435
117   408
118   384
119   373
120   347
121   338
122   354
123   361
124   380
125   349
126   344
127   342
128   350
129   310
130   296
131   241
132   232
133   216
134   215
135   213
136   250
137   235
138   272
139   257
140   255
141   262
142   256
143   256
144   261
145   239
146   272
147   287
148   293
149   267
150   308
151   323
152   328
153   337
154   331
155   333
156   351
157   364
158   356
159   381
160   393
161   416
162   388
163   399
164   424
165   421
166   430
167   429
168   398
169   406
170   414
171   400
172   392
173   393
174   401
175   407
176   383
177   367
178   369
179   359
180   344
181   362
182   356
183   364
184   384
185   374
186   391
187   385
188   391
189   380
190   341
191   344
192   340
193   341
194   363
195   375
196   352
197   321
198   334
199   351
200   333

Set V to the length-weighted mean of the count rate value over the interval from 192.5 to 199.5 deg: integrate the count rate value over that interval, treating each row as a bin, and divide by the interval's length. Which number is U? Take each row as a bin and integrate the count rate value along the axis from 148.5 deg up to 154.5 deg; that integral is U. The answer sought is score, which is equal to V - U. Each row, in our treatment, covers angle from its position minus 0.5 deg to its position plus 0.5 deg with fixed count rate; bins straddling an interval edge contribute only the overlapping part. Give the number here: -1546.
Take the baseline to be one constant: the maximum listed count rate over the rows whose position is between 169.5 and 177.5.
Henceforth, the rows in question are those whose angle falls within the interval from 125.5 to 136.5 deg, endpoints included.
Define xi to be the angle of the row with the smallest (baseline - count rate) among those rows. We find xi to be 128 deg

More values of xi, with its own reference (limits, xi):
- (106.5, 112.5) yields 107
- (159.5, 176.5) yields 166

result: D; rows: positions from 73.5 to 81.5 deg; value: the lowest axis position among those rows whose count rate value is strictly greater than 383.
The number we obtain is 74 deg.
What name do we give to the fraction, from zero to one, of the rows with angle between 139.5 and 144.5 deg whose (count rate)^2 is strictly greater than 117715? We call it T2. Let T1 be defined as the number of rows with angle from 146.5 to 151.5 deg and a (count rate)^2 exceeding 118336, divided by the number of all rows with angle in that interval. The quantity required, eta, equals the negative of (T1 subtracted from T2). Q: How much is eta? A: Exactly 0.0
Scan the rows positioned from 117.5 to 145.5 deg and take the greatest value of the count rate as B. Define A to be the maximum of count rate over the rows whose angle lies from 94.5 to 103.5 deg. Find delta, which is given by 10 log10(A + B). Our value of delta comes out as 29.2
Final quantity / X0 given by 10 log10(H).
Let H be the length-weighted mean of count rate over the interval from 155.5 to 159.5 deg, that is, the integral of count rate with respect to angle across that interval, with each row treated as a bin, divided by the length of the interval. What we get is 25.6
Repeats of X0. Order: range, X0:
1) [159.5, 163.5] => 26.0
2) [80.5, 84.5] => 26.2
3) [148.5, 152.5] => 24.9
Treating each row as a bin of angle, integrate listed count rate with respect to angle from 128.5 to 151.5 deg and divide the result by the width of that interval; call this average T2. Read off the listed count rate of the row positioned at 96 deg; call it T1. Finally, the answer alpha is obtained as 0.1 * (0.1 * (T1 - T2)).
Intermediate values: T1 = 417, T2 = 262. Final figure 1.6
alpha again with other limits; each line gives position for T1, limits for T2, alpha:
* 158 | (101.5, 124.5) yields -0.5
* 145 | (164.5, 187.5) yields -1.5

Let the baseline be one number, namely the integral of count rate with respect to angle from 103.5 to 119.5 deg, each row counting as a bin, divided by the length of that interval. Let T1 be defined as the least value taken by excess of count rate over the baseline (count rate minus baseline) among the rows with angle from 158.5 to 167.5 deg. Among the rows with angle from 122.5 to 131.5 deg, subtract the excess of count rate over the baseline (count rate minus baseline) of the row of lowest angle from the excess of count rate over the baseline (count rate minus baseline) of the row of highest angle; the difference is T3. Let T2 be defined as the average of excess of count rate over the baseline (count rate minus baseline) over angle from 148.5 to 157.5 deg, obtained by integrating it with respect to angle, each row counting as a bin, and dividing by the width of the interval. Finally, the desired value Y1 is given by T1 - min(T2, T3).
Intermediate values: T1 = -31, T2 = -85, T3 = -120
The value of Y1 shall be 89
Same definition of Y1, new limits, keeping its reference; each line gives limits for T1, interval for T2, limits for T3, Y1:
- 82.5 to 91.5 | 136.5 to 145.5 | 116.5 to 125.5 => 121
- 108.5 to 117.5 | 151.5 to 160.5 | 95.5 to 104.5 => 38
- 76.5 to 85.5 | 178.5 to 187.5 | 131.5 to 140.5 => 24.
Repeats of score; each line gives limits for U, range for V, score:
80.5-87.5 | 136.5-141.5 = -2606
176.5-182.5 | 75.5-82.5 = -1726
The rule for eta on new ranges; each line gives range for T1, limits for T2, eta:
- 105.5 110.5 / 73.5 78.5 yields 0.0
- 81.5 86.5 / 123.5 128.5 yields 0.2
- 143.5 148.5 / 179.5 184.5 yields -1.0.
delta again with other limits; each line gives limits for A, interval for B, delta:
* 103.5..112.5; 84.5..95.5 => 29.5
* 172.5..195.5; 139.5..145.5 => 28.3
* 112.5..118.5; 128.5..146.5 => 28.7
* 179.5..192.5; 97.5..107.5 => 29.2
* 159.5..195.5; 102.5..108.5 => 29.4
